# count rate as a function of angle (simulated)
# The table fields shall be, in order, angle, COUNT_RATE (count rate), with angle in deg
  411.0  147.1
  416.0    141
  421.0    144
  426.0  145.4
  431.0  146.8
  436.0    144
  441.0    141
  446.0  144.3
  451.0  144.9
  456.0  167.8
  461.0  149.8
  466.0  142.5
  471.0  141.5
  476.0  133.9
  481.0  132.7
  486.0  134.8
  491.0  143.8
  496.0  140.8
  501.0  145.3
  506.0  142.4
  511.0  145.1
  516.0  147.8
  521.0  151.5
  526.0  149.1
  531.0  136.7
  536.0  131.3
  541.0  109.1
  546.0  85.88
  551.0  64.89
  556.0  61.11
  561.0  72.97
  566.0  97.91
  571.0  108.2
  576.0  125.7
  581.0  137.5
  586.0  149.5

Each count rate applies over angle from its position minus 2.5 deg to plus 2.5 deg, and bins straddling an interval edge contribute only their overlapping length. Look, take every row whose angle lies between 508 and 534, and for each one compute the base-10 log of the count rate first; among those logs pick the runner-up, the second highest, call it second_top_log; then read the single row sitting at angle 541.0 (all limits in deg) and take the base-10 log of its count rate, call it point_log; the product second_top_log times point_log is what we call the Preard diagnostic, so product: 4.43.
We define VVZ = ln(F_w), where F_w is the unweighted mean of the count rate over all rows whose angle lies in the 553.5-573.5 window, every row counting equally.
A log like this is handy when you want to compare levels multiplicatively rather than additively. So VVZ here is 4.44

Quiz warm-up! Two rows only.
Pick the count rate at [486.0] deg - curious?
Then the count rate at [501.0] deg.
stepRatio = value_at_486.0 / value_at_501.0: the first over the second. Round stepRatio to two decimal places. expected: 0.93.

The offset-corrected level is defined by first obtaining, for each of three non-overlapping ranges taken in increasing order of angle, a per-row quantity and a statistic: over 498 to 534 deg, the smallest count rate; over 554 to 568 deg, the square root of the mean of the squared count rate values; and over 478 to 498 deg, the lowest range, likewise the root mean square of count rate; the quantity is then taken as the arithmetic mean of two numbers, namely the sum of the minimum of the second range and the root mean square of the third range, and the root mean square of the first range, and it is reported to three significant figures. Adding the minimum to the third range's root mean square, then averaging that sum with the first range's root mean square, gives 177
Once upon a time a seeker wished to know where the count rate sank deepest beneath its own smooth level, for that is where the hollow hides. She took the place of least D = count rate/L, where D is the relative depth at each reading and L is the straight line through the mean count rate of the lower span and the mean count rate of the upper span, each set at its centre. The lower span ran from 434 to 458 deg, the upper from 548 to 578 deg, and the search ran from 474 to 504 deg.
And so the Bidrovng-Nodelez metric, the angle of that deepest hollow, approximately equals 476.0 deg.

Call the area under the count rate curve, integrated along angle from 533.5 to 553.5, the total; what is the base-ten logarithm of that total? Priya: 3.29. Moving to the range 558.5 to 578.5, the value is 3.31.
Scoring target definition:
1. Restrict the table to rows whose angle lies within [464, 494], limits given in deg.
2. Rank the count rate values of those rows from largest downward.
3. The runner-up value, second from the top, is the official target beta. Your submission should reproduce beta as 142.5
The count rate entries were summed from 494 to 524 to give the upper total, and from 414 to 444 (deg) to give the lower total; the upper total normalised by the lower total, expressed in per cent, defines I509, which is 101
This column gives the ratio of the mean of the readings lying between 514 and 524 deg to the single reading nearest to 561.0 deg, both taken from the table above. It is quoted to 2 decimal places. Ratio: 2.05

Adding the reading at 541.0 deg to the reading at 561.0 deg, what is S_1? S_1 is 182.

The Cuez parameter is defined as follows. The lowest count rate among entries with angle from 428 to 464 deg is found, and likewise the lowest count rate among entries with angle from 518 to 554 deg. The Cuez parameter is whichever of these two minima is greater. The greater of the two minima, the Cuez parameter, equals 141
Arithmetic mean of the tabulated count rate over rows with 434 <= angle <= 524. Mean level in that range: 144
